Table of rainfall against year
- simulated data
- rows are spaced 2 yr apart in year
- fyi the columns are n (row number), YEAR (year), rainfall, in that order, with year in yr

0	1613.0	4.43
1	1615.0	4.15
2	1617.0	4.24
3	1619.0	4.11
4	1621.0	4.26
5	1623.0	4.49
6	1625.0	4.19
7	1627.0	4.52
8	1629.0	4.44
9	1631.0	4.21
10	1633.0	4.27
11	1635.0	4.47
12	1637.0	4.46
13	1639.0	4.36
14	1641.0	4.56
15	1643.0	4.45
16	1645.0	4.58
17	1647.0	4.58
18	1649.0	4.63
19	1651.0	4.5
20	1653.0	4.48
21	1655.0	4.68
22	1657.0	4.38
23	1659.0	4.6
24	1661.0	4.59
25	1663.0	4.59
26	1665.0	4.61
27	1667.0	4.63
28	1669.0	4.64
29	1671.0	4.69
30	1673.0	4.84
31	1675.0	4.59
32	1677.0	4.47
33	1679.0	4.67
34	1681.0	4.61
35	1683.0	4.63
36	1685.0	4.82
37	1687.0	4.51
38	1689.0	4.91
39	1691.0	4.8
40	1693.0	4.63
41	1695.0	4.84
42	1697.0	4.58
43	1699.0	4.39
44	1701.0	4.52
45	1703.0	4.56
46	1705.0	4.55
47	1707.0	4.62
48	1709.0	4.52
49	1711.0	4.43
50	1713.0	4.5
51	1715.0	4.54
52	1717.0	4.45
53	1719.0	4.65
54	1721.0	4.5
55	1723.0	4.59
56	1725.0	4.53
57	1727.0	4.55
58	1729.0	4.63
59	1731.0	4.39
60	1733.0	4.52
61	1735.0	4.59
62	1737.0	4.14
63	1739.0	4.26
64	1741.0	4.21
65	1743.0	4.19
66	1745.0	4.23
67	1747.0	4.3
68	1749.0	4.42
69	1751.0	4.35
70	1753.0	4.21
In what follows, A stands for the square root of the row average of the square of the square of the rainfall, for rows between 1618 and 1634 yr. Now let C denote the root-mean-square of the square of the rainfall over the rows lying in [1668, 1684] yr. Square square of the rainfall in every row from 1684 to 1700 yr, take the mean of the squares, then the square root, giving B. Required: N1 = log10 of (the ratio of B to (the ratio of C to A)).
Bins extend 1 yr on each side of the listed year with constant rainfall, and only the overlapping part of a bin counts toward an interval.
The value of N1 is 1.28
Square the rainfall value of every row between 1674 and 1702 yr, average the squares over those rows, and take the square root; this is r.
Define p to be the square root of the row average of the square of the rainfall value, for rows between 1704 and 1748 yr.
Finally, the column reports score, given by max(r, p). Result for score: 4.64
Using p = 4.45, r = 4.64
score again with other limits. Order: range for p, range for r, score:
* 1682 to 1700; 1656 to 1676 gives 4.68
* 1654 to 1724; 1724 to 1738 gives 4.61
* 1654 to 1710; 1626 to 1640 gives 4.63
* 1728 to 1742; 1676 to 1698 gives 4.68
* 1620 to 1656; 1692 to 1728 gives 4.55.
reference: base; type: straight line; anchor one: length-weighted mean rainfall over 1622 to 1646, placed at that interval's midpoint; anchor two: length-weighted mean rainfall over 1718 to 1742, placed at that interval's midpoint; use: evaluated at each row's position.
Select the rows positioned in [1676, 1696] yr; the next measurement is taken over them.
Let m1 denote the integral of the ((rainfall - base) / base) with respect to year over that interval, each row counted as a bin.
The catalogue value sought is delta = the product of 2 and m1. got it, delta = 2.2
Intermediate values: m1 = 1.1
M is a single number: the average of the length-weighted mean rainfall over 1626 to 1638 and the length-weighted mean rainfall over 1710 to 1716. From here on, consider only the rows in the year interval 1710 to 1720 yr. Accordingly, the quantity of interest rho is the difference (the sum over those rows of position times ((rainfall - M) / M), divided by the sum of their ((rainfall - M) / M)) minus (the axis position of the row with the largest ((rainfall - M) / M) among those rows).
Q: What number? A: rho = -1.8 yr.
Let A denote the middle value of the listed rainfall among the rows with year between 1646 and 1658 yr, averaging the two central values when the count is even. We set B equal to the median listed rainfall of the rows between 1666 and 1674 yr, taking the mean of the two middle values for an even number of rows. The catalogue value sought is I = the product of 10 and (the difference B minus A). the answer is 1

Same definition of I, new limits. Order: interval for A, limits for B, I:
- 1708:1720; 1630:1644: -1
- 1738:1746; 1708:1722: 3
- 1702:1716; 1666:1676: 1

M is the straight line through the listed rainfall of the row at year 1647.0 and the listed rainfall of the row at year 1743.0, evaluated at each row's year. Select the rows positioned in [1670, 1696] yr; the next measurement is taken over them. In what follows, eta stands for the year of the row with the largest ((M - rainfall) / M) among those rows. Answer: 1677.0 yr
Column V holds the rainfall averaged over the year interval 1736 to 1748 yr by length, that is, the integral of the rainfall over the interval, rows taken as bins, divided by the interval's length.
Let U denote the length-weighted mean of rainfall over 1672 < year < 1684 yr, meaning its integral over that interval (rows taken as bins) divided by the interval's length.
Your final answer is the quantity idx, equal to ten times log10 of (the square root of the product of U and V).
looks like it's 6.46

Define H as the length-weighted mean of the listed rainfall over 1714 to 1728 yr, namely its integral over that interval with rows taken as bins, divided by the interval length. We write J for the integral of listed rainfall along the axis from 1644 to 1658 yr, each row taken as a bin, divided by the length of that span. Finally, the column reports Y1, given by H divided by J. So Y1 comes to 1.00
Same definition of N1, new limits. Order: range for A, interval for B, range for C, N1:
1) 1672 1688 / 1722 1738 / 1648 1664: 1.32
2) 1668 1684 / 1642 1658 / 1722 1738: 1.34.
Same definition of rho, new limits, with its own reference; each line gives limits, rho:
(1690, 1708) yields 1.9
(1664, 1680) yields -1.2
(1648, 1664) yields 1.3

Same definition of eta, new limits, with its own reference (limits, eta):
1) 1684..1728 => 1699.0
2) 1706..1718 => 1711.0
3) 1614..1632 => 1619.0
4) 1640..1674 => 1657.0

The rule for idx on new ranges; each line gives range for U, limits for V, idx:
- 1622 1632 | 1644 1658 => 6.49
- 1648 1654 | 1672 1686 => 6.63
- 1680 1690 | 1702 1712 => 6.64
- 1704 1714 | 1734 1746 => 6.43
